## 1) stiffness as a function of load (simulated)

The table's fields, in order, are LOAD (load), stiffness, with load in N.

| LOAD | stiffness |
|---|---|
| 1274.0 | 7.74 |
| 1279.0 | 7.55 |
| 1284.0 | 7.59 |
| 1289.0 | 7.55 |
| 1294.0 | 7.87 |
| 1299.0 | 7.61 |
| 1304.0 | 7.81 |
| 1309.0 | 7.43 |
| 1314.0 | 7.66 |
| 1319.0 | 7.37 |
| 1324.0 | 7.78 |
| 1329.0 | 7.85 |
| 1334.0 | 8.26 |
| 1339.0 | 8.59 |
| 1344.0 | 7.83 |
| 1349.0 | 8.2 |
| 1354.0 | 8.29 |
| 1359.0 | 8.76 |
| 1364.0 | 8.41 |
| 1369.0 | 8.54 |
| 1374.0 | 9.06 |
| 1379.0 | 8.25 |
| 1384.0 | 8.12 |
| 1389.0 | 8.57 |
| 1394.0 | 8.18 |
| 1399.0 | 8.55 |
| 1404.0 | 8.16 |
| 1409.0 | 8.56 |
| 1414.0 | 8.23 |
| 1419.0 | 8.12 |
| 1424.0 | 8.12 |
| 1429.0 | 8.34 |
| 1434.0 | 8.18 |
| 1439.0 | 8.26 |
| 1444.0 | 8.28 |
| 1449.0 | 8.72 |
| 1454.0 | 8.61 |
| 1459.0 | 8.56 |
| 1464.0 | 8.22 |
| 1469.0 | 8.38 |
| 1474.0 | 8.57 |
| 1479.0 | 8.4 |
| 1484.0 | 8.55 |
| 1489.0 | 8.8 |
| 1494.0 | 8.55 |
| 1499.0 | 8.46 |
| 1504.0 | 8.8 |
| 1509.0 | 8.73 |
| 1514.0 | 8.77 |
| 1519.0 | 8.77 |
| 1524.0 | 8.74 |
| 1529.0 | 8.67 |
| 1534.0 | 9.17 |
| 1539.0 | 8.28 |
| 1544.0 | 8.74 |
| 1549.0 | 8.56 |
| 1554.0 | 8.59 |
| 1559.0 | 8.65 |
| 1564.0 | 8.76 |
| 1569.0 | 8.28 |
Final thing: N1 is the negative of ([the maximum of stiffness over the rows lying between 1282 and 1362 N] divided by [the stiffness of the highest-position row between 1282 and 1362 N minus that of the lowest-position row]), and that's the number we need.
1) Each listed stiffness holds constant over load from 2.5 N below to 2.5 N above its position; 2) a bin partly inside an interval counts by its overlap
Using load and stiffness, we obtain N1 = -7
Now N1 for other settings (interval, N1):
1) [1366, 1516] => -39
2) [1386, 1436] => 22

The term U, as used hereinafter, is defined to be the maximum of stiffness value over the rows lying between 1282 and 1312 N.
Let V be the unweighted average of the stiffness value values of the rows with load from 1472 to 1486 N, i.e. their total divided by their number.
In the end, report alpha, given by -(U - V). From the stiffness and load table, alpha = 0.6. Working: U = 7.87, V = 8.51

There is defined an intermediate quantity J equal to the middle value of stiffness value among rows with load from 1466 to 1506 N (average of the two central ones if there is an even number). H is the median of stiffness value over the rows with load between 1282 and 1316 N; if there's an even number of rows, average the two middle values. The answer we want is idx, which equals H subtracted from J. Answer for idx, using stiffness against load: 0.94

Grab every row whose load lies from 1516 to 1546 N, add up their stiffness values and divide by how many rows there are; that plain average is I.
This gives 8.73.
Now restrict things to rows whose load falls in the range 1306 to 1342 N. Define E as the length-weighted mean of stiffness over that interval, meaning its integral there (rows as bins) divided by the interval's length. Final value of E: 7.85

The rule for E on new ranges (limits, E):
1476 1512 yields 8.61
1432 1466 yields 8.41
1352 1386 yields 8.50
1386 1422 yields 8.33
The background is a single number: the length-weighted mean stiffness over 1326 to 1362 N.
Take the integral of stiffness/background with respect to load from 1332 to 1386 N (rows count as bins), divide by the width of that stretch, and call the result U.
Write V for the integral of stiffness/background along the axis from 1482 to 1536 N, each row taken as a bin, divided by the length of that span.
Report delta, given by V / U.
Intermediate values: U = 1.02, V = 1.06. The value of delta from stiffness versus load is 1.04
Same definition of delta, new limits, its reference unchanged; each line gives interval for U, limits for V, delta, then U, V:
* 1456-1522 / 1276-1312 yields 0.89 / 1.04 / 0.93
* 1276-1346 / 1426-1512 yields 1.09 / 0.94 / 1.03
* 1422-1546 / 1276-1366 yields 0.93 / 1.04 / 0.96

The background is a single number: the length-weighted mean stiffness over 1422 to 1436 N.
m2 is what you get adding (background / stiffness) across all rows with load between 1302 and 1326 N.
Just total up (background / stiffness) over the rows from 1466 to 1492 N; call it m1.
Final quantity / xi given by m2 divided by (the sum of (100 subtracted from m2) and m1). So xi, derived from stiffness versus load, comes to -0.0602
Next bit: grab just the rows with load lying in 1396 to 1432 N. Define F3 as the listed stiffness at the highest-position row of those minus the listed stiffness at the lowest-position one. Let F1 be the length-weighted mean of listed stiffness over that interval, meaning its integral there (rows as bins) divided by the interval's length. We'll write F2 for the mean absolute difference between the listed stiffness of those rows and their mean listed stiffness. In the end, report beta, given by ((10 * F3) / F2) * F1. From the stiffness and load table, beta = -109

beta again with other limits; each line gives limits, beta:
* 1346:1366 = 102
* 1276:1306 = 169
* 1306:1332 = 184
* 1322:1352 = 128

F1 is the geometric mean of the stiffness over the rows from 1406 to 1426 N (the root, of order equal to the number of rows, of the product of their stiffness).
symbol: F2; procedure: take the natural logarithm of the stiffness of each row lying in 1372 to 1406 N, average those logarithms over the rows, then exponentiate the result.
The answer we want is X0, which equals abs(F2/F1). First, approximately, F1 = 8.26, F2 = 8.41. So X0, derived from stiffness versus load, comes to 1.02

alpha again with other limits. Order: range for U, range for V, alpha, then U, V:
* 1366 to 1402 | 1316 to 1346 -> -1.1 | 9.06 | 7.95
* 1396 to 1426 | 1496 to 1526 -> 0.2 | 8.56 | 8.71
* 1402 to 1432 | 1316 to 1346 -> -0.6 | 8.56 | 7.95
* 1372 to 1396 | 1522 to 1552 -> -0.4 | 9.06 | 8.69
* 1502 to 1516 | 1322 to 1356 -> -0.7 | 8.8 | 8.11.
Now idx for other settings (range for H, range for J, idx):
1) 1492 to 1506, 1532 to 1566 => 0.10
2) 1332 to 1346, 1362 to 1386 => 0.15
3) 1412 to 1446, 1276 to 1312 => -0.64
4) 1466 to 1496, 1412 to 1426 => -0.43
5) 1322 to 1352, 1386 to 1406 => 0.34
